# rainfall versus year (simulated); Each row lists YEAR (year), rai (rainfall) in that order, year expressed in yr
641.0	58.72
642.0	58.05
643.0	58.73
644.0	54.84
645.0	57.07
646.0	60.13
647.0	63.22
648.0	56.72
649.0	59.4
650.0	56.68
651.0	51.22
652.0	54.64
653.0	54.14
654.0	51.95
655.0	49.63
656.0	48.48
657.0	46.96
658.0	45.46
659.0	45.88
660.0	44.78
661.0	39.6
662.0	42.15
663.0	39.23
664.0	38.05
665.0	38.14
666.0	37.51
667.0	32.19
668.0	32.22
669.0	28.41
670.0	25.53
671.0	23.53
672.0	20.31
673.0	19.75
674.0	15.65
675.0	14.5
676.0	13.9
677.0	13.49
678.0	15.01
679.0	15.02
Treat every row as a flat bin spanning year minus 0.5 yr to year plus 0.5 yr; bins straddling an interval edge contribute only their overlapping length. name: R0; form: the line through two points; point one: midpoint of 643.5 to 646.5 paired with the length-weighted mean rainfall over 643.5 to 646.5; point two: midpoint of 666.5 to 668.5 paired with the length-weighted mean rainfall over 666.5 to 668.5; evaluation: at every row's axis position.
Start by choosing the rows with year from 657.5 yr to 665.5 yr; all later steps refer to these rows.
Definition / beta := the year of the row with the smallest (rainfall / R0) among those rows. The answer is 661.0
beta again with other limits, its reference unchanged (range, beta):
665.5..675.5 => 675.0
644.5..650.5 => 645.0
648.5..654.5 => 651.0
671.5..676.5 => 675.0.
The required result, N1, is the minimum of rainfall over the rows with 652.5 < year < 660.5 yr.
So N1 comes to 44.78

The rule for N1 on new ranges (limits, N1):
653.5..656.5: 48.48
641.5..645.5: 54.84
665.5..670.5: 25.53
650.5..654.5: 51.22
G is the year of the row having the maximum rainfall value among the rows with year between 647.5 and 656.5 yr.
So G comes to 649.0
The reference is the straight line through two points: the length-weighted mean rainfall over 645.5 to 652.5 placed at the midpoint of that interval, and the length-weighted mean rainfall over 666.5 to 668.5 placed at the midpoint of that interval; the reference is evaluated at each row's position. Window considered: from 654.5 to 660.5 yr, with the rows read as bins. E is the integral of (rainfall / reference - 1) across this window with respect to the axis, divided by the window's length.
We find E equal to 0.02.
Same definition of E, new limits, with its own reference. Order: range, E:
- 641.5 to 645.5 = -0.12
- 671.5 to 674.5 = -0.25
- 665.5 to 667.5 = 0.04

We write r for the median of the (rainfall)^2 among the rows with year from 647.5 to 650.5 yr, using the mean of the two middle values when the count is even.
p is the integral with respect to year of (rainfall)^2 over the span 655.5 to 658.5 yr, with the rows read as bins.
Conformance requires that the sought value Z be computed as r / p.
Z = 0.49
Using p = 6622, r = 3217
